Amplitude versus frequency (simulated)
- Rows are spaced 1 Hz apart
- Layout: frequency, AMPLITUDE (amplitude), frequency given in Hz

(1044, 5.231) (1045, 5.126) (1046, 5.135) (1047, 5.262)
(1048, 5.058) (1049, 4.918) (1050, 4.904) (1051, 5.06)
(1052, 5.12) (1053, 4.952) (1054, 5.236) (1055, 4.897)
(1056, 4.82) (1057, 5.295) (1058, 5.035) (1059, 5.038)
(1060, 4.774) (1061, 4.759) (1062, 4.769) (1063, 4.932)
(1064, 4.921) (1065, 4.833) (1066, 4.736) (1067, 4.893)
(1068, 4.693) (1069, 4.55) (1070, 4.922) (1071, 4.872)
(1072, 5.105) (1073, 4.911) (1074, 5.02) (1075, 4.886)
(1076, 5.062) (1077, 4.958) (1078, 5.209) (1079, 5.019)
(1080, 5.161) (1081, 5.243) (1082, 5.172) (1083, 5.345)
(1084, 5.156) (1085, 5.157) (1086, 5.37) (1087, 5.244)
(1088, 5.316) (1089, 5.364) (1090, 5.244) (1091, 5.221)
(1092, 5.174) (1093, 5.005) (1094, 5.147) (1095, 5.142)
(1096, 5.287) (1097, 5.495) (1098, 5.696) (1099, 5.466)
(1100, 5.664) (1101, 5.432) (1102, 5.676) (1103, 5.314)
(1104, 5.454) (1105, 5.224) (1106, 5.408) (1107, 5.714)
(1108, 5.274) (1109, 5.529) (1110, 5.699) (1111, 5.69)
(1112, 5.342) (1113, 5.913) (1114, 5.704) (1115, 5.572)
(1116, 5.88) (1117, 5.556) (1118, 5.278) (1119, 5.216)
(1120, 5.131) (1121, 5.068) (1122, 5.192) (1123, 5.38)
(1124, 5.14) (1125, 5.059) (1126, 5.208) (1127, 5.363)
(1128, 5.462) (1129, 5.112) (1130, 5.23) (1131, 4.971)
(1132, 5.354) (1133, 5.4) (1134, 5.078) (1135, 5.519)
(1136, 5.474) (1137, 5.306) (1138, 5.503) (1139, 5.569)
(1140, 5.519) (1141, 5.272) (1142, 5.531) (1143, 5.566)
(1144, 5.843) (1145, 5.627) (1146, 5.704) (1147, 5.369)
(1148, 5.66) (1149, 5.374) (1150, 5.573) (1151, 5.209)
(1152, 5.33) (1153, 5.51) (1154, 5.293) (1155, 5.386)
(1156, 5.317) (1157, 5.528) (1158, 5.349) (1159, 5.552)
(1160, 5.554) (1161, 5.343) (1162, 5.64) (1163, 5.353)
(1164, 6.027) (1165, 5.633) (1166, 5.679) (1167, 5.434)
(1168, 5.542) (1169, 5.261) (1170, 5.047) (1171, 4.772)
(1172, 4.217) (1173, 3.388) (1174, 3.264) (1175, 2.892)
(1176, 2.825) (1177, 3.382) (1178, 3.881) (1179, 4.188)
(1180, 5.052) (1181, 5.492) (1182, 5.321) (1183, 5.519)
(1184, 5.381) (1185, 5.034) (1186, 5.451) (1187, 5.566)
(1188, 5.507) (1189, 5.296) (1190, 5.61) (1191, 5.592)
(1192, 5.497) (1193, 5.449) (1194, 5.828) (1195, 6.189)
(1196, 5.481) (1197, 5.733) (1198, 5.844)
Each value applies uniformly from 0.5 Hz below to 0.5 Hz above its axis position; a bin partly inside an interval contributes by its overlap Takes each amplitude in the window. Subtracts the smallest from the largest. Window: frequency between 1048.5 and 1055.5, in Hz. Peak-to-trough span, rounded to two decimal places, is 0.34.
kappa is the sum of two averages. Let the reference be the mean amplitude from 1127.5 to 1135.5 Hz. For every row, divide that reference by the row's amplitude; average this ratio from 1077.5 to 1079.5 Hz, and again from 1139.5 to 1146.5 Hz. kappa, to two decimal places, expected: 1.97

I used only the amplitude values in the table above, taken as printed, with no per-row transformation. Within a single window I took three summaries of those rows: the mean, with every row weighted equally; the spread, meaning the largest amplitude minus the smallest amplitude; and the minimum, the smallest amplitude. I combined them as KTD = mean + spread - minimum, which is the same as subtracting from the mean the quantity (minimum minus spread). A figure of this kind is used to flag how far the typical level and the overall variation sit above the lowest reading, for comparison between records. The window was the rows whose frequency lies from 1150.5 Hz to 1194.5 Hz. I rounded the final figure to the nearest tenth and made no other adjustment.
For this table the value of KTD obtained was 5.5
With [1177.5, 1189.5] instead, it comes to 2.9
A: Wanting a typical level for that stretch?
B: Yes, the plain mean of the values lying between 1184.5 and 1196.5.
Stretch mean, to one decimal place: 5.5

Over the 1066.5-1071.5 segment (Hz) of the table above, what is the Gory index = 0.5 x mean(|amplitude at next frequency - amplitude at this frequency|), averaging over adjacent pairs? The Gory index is 0.10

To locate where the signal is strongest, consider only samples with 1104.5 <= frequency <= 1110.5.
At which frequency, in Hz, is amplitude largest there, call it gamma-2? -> 1107 Hz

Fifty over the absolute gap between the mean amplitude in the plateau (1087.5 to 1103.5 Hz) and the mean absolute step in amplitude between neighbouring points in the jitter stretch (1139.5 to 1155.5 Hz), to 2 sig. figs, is 9.7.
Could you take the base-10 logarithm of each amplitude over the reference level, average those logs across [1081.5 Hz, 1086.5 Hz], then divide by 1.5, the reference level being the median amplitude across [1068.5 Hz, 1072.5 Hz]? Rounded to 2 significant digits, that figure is 0.020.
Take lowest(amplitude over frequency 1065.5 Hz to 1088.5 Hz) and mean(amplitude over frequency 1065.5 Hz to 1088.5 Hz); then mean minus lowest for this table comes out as 0.49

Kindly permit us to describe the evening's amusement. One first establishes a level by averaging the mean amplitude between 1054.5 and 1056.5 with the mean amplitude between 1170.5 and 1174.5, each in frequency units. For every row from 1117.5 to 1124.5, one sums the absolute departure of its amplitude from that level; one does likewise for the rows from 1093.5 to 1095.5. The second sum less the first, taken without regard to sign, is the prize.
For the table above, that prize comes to 4.2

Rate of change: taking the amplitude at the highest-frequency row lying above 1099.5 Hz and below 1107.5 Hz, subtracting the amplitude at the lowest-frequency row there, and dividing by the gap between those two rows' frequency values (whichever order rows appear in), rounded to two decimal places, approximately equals 0.01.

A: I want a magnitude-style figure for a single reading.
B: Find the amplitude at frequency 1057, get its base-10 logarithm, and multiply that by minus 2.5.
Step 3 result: -1.81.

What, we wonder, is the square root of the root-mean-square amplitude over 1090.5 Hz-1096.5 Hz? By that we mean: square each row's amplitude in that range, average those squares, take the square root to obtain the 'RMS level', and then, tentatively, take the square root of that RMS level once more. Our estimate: 2.27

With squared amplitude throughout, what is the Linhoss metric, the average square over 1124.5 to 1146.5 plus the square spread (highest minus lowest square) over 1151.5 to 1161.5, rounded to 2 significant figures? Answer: 32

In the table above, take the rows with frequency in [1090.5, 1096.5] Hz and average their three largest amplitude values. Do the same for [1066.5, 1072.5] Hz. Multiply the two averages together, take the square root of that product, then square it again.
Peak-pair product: 26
